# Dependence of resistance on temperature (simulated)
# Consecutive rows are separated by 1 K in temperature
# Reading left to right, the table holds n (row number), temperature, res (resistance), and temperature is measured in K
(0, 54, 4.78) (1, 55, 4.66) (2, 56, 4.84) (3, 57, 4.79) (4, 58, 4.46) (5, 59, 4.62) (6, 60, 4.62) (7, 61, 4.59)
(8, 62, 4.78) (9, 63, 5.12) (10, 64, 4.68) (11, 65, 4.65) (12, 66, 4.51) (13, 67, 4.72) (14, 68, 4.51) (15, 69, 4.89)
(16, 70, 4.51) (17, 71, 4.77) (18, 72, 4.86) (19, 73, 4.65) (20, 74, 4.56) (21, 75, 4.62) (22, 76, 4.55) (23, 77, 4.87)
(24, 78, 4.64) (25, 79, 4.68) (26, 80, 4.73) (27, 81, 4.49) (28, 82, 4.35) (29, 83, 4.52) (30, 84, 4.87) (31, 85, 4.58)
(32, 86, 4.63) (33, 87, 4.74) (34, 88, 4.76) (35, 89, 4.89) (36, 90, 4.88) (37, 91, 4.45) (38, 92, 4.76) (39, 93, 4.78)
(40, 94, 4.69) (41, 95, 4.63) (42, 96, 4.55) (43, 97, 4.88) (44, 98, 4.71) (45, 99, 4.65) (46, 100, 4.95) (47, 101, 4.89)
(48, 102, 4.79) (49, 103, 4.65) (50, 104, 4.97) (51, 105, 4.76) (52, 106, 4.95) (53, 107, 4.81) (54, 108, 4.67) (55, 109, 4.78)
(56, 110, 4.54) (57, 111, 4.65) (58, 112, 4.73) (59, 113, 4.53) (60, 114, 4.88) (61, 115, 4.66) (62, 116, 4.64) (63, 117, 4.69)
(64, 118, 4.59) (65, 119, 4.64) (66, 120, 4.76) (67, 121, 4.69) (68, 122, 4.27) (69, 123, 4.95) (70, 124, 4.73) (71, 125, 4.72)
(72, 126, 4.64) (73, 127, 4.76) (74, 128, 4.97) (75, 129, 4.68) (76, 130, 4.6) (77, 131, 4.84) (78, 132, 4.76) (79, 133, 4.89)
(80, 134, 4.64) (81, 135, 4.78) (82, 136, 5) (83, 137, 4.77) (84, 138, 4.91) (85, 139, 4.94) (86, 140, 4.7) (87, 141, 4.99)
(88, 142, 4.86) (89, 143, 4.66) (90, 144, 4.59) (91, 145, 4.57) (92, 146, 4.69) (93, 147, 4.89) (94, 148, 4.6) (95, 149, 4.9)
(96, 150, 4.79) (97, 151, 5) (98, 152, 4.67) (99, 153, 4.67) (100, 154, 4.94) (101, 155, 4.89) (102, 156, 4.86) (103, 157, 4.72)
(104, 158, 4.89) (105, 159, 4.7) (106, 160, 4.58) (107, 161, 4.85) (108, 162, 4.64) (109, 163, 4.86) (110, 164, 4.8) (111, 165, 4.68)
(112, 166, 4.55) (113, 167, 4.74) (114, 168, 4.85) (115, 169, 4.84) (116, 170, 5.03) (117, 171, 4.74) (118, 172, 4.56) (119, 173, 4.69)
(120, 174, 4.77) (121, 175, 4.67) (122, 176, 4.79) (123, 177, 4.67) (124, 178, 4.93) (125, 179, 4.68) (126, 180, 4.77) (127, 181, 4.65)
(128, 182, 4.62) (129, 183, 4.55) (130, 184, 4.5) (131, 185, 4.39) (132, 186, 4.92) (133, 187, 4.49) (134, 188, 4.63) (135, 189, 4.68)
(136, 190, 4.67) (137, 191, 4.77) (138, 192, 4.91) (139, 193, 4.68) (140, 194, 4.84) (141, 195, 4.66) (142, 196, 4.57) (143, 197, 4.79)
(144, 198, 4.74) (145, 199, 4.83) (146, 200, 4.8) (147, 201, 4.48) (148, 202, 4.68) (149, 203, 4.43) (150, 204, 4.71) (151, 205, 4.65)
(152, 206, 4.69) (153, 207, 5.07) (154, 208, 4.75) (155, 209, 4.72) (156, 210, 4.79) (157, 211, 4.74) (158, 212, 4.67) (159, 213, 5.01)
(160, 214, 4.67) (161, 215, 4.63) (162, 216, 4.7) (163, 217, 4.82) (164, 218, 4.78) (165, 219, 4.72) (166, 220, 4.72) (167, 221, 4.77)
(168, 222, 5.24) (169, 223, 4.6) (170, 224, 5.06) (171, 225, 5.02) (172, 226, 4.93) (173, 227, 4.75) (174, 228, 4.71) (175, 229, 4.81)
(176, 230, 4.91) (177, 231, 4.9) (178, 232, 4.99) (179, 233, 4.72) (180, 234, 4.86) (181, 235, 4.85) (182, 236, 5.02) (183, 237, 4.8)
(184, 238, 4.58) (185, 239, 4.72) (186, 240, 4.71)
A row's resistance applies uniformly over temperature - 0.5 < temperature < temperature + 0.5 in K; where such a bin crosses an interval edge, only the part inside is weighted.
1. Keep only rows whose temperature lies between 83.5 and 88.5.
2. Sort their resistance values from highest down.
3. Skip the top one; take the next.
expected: 4.76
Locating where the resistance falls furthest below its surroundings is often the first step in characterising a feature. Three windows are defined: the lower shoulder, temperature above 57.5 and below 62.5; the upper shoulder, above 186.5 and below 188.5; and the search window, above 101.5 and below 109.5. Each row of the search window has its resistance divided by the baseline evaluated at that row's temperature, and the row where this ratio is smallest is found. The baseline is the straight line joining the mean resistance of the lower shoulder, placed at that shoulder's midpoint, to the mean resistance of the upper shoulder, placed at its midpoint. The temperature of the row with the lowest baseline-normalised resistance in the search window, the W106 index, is 103 K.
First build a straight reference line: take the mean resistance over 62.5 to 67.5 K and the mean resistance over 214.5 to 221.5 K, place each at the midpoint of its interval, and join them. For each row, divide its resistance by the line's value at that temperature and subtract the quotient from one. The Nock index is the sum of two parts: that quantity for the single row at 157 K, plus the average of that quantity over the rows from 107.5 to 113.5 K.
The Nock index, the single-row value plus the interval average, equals 0.021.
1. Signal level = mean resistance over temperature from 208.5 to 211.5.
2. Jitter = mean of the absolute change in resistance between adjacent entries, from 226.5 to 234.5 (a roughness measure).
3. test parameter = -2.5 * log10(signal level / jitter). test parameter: -4.12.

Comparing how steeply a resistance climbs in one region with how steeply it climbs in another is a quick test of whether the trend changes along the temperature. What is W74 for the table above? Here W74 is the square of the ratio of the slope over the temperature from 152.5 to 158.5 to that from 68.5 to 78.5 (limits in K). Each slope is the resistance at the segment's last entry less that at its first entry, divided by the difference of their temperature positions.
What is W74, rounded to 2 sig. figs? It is 2.5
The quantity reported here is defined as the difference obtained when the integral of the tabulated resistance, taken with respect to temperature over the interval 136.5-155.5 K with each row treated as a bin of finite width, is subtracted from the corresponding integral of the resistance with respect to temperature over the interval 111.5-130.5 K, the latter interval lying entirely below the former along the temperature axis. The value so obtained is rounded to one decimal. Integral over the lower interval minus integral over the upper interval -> -1.9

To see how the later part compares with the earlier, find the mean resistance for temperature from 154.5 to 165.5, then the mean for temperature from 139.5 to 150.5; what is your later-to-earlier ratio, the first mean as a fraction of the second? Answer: 1.00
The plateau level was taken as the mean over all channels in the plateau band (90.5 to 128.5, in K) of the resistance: 4.72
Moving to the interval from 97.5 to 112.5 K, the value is 4.77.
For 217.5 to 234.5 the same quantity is 4.85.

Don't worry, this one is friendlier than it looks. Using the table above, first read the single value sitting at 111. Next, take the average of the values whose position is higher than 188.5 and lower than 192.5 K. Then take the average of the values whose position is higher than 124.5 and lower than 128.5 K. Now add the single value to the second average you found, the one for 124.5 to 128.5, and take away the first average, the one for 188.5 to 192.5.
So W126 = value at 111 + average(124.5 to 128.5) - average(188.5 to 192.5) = 4.7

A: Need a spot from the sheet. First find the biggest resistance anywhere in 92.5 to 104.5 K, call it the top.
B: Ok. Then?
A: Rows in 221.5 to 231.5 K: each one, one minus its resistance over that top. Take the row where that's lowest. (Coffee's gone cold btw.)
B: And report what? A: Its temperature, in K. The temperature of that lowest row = 222 K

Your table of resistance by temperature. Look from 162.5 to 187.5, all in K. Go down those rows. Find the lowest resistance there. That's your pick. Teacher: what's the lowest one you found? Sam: 4.39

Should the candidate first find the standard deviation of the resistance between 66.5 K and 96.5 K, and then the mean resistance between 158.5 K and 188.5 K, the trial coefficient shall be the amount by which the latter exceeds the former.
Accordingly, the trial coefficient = 4.56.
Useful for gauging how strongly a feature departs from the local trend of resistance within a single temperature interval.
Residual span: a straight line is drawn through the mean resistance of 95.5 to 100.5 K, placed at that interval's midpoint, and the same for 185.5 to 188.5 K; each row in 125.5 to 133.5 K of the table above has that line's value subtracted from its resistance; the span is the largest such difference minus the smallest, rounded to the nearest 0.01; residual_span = 0.37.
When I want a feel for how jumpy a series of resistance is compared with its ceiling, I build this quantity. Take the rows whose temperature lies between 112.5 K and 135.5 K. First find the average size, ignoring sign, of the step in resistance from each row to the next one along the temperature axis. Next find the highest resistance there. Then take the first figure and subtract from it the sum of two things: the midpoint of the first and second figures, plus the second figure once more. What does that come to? -7.37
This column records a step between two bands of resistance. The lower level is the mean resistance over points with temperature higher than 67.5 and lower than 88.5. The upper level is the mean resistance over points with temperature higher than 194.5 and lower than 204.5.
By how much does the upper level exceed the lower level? 0.013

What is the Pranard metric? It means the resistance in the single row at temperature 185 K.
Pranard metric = 4.39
